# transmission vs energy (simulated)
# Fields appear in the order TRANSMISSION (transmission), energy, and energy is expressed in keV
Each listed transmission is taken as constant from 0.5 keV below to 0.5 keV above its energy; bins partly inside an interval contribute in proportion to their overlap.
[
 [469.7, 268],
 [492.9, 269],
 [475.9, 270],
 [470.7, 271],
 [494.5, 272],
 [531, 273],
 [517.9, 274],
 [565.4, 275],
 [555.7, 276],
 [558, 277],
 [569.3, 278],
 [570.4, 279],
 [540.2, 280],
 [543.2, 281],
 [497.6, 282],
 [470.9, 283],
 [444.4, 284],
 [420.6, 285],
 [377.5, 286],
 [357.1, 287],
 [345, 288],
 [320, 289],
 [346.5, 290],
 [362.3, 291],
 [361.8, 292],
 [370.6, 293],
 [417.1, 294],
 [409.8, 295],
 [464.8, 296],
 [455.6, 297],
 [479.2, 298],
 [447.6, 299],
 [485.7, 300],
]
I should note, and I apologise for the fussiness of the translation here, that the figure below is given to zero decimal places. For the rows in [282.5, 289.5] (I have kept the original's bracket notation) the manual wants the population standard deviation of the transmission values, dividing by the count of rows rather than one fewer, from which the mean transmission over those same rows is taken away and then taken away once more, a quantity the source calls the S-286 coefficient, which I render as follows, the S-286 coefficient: -730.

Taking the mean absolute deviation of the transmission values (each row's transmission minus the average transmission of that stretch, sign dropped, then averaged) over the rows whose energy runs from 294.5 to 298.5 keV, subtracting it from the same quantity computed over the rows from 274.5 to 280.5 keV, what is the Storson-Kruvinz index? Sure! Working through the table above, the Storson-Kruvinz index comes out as -13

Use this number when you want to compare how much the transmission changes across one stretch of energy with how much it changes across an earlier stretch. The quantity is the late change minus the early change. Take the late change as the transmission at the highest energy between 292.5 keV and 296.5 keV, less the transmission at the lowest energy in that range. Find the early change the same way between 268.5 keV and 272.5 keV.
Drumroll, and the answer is 93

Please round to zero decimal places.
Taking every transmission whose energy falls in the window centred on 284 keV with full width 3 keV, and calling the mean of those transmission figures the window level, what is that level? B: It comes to 445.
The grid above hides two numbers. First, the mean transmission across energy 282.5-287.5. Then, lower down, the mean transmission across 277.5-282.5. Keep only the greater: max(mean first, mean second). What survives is 544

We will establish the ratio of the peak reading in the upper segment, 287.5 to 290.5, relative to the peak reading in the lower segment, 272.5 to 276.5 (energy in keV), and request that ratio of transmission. 0.61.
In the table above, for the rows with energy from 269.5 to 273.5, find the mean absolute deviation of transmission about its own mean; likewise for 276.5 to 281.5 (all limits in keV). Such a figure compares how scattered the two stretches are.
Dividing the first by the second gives 1.7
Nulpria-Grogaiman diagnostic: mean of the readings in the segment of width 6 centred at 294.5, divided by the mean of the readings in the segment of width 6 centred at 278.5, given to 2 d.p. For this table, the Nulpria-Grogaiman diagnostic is 0.74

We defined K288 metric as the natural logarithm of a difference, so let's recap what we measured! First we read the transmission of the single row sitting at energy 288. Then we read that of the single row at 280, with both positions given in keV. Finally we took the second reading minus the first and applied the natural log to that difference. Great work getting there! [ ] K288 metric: 5.3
